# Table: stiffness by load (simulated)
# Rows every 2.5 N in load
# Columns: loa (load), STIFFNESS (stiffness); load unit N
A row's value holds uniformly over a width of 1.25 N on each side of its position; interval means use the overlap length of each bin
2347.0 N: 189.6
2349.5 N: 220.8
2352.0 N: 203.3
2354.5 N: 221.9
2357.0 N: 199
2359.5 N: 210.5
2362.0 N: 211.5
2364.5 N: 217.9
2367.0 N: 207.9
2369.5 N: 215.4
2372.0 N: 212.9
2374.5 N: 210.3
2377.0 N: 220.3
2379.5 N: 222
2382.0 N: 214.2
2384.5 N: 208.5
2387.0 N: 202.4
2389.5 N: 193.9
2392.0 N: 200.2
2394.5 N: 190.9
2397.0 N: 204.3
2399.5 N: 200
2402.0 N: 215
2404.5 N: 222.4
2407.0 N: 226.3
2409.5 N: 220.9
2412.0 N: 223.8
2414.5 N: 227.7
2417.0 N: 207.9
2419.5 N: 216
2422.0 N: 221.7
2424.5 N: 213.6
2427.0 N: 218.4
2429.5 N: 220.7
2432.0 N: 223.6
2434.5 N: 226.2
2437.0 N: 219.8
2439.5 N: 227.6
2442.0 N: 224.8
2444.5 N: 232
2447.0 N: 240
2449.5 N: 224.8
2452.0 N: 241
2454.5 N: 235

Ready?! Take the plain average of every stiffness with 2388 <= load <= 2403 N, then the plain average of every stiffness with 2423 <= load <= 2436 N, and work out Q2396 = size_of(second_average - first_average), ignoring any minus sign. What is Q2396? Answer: 20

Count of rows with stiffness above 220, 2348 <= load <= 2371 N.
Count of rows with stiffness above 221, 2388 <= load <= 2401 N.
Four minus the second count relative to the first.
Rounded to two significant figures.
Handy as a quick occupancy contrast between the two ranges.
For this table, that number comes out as 4.0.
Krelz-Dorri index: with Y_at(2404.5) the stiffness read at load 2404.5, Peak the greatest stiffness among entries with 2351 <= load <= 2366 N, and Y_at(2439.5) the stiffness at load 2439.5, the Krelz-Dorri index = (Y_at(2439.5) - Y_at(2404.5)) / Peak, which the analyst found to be 0.023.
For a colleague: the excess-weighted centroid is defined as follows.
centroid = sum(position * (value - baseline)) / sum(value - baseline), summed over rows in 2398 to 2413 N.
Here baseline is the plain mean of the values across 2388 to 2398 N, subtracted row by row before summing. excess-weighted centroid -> 2407.2 N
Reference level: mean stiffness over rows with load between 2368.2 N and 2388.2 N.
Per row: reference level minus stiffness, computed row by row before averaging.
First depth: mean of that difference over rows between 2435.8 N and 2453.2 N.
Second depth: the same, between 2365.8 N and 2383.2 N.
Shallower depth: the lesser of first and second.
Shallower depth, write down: -17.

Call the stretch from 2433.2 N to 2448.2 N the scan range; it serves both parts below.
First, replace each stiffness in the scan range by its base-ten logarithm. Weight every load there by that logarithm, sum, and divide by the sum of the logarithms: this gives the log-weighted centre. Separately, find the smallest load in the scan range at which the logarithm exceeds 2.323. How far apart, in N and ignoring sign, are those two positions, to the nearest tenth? 6.3 N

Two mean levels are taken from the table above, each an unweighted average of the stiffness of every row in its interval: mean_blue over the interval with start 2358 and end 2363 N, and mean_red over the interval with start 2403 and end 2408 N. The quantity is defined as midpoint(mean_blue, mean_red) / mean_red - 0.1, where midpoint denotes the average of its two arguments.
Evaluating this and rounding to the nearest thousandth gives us 0.870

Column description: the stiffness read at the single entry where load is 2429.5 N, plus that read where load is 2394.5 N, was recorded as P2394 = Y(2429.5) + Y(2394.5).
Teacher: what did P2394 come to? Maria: 412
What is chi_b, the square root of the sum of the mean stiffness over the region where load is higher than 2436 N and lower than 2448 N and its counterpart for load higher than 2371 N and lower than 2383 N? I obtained 21.1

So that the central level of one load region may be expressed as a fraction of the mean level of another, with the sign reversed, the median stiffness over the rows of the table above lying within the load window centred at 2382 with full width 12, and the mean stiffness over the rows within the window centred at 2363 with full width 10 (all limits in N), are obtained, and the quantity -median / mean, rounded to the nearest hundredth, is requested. -1.01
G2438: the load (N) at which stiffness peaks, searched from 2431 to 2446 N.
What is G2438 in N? 2444.5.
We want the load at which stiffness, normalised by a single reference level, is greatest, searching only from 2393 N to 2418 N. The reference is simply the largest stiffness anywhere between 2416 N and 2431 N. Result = 2414.5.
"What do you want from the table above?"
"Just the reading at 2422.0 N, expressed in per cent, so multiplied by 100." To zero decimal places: 22170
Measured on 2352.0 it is 20330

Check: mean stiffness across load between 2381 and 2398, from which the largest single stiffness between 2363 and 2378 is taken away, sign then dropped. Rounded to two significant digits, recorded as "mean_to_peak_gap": 18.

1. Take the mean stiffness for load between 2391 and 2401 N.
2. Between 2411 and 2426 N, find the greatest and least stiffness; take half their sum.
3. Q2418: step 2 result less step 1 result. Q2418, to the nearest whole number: 19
